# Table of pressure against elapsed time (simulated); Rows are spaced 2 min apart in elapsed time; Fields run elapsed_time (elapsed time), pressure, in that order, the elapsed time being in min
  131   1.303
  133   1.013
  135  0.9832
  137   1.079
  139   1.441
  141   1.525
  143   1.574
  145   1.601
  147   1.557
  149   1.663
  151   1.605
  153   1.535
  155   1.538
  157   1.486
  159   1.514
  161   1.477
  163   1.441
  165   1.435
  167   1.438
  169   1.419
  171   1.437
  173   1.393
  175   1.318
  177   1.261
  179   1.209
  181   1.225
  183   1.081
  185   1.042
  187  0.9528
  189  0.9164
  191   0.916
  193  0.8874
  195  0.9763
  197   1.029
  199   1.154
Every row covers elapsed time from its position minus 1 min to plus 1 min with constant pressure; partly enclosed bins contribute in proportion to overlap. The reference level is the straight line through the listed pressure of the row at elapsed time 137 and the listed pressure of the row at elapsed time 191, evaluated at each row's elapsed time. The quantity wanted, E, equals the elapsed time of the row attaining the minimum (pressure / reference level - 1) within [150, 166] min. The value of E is 163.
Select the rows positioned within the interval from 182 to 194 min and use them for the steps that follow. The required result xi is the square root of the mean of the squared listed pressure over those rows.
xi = 0.97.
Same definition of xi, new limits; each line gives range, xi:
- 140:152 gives 1.59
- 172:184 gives 1.25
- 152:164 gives 1.50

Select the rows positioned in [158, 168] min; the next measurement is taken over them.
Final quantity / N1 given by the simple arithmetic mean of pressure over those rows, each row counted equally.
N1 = 1.5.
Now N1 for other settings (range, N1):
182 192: 1.0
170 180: 1.3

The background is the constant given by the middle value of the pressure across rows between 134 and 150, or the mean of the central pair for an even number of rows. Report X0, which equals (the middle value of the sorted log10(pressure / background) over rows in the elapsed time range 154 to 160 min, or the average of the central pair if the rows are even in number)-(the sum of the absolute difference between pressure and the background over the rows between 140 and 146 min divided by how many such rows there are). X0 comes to -0.04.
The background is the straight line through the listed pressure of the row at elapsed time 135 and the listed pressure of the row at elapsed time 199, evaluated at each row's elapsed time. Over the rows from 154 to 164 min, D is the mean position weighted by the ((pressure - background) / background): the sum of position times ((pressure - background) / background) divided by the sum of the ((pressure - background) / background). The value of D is 158.7 min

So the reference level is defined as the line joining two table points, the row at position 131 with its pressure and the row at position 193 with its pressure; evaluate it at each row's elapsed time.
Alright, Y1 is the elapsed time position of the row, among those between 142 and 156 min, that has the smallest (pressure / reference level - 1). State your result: 143 min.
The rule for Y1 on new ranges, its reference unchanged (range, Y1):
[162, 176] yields 175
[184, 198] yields 193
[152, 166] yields 157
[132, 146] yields 135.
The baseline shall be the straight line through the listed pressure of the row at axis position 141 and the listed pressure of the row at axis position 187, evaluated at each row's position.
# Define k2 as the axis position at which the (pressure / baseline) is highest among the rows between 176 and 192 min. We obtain 181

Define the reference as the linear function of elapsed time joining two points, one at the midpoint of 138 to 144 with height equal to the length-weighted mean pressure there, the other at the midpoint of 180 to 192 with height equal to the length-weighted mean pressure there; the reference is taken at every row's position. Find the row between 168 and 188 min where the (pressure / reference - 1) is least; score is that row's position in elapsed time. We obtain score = 187 min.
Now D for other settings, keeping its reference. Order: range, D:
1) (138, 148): 143.2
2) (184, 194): 189.9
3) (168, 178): 172.3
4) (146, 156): 150.8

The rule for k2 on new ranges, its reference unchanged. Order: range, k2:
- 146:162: 149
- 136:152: 149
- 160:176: 171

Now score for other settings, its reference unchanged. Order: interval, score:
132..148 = 135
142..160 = 143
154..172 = 157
